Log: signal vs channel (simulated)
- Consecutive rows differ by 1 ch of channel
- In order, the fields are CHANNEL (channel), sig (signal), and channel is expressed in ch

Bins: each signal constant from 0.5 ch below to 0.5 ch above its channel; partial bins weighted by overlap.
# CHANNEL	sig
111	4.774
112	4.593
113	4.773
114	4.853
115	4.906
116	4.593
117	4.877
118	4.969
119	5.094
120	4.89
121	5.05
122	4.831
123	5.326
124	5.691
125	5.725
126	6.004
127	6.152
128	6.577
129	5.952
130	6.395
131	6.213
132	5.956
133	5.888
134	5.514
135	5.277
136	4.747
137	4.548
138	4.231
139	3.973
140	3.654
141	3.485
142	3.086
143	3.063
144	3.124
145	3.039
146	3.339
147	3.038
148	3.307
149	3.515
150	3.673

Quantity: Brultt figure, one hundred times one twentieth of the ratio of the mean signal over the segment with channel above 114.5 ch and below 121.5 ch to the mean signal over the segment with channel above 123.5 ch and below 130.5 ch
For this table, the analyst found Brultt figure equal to 4.0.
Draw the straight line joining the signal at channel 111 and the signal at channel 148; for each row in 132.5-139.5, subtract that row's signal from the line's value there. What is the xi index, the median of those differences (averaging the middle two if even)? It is -1.0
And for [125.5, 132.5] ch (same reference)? -2.0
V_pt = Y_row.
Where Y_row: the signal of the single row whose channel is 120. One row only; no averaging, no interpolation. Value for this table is 4.89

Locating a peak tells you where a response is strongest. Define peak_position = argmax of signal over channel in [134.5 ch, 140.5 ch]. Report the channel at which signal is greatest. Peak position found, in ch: 135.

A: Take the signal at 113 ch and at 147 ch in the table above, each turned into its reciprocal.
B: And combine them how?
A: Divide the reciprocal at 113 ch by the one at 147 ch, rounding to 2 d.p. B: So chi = 0.64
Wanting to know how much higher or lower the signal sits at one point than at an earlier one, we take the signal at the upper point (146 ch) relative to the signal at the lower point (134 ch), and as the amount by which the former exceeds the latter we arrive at -2.2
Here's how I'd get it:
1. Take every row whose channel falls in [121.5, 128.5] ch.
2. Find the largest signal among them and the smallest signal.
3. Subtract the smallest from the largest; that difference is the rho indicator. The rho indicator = 1.7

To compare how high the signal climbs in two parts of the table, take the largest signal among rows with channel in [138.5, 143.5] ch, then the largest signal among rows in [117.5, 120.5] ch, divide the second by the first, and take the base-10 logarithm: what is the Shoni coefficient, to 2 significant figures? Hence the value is 0.11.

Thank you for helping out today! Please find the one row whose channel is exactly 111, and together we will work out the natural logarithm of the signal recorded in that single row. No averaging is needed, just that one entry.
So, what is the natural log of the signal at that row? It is 1.56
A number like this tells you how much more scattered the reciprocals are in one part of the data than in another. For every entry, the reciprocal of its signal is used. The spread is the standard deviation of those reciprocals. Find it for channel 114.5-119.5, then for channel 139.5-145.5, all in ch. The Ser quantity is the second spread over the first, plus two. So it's 5.0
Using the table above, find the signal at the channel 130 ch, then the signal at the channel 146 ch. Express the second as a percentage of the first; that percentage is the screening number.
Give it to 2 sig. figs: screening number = 52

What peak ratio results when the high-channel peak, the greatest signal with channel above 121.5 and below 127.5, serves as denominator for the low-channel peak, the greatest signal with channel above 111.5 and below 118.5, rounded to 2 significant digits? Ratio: 0.81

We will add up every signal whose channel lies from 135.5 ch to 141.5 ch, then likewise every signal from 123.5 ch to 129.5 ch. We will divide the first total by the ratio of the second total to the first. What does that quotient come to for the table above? 16.8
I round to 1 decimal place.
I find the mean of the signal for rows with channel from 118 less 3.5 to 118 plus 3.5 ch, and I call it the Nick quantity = 4.9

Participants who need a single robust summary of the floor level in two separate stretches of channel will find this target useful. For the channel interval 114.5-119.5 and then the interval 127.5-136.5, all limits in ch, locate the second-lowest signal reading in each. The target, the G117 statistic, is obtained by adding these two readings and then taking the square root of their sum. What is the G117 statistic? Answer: 3.19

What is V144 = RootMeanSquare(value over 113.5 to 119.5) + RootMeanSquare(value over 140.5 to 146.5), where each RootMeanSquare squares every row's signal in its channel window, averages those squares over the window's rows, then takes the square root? 8.1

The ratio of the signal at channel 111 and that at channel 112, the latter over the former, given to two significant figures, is 0.96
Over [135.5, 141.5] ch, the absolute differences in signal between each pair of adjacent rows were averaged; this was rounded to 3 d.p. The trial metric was 0.252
